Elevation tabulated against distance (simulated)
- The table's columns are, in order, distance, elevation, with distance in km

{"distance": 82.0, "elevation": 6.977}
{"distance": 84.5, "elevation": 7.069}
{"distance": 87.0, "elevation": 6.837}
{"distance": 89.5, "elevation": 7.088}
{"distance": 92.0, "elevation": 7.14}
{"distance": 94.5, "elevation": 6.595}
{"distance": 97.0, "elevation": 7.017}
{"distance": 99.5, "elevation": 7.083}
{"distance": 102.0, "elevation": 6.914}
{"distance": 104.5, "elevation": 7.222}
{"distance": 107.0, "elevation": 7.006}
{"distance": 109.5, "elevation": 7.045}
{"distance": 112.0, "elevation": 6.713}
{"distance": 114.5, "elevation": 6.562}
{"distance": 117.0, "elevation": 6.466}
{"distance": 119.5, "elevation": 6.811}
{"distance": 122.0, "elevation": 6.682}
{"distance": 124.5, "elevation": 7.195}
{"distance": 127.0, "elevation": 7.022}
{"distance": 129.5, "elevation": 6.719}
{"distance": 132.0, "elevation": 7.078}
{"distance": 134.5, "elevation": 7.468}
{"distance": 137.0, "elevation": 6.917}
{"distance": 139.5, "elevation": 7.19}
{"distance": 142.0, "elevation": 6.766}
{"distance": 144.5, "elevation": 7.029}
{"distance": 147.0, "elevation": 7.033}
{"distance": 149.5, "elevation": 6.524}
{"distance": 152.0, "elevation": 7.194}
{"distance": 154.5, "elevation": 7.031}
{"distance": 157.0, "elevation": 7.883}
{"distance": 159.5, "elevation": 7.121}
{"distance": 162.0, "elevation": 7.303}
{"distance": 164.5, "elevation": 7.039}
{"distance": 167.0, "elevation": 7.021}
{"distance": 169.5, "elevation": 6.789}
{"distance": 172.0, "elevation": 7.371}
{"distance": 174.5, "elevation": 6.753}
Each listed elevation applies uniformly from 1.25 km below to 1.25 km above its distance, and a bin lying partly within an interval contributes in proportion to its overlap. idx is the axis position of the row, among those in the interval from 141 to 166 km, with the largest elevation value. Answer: 157.0 km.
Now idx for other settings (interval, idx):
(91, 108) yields 104.5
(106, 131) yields 124.5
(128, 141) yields 134.5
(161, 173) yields 172.0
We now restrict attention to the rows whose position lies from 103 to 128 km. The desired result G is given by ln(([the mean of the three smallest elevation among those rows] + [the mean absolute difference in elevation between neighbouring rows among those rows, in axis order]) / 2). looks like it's 1.22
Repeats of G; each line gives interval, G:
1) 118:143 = 1.26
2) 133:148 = 1.28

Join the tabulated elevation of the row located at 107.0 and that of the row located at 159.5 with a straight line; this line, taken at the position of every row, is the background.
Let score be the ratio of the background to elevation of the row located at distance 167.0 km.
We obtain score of 1.017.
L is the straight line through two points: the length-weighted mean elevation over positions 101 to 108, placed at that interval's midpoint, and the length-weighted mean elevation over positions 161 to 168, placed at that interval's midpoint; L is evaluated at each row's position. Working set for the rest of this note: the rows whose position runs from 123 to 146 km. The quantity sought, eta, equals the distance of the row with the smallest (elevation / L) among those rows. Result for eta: 129.5 km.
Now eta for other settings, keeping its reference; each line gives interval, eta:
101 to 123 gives 117.0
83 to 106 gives 94.5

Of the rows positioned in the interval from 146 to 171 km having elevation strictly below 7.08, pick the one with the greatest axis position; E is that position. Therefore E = 169.5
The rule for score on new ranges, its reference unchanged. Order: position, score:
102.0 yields 1.012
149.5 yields 1.088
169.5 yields 1.052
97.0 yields 0.995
